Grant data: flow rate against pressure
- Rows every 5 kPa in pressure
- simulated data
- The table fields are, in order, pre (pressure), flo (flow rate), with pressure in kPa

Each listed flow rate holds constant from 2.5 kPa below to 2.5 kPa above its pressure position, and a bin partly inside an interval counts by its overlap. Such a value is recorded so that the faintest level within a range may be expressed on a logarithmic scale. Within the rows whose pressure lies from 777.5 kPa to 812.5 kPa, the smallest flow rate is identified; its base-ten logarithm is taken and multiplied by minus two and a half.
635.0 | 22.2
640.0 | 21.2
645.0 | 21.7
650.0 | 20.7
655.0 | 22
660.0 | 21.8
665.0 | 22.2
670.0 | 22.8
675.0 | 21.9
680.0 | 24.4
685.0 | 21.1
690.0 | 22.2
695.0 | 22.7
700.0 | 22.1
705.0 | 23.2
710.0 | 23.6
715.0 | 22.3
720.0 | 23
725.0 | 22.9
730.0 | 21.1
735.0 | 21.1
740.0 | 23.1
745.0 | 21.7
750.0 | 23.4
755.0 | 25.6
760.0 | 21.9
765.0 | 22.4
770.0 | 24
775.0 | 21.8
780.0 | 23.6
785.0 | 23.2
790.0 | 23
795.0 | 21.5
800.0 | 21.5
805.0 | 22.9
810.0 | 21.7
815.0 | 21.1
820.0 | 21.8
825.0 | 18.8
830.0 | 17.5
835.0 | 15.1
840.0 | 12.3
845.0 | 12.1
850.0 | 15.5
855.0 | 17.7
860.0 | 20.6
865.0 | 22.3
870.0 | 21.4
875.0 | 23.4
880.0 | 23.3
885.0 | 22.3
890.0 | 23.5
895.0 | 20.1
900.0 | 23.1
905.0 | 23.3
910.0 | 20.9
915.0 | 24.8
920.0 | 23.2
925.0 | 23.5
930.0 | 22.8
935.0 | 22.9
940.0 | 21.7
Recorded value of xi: -3.33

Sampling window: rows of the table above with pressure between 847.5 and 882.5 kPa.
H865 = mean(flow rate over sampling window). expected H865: 20.6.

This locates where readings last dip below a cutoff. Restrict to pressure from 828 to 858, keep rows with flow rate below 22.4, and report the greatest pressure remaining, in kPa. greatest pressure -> 855.0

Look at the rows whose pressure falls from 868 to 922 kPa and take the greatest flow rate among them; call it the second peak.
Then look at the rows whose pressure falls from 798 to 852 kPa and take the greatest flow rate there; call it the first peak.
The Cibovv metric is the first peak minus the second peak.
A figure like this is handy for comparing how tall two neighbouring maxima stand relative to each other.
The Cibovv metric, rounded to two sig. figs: -1.9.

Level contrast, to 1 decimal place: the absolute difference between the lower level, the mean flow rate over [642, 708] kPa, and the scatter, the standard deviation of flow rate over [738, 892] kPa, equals 18.9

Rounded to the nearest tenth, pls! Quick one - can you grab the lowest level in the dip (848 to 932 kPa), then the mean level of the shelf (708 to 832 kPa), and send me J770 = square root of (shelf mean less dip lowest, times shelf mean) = 12.2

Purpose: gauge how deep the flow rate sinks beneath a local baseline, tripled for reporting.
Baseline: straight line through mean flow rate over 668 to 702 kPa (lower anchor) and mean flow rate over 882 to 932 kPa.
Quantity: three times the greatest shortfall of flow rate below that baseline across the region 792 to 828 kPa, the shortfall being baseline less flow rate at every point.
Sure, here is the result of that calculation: 12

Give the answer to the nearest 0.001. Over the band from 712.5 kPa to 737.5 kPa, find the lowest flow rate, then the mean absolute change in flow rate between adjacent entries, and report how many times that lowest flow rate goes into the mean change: 0.031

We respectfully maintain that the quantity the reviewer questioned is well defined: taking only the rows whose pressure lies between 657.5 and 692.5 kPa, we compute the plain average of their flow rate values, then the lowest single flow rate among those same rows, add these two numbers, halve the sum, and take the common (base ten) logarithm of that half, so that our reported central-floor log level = 1.337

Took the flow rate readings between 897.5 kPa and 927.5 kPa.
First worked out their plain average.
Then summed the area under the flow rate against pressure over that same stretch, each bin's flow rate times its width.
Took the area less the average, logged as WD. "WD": 671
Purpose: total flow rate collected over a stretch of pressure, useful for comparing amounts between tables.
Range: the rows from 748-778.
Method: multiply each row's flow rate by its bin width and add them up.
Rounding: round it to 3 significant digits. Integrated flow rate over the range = 696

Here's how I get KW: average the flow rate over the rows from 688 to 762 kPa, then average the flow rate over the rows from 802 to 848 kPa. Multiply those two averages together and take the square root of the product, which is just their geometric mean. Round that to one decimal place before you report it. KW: 20.3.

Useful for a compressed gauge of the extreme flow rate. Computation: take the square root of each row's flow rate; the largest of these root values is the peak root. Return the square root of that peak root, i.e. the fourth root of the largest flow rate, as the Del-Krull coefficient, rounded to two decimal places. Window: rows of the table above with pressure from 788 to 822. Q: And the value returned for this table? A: 2.19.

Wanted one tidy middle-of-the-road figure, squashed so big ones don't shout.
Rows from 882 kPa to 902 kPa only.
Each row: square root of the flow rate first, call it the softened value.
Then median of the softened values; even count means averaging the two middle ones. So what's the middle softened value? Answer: 4.76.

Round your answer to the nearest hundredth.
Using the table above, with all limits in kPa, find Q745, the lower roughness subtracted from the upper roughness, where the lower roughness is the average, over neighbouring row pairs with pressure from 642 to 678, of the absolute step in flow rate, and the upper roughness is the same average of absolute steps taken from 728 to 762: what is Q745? 1.10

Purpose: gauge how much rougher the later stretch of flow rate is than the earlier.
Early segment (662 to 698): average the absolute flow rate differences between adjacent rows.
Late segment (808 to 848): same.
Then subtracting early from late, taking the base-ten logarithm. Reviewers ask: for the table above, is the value -1.1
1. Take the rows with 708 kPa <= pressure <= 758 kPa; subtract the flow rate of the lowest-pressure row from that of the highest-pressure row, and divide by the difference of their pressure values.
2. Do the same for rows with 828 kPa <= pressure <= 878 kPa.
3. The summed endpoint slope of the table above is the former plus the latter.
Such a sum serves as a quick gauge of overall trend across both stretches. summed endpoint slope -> 0.18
